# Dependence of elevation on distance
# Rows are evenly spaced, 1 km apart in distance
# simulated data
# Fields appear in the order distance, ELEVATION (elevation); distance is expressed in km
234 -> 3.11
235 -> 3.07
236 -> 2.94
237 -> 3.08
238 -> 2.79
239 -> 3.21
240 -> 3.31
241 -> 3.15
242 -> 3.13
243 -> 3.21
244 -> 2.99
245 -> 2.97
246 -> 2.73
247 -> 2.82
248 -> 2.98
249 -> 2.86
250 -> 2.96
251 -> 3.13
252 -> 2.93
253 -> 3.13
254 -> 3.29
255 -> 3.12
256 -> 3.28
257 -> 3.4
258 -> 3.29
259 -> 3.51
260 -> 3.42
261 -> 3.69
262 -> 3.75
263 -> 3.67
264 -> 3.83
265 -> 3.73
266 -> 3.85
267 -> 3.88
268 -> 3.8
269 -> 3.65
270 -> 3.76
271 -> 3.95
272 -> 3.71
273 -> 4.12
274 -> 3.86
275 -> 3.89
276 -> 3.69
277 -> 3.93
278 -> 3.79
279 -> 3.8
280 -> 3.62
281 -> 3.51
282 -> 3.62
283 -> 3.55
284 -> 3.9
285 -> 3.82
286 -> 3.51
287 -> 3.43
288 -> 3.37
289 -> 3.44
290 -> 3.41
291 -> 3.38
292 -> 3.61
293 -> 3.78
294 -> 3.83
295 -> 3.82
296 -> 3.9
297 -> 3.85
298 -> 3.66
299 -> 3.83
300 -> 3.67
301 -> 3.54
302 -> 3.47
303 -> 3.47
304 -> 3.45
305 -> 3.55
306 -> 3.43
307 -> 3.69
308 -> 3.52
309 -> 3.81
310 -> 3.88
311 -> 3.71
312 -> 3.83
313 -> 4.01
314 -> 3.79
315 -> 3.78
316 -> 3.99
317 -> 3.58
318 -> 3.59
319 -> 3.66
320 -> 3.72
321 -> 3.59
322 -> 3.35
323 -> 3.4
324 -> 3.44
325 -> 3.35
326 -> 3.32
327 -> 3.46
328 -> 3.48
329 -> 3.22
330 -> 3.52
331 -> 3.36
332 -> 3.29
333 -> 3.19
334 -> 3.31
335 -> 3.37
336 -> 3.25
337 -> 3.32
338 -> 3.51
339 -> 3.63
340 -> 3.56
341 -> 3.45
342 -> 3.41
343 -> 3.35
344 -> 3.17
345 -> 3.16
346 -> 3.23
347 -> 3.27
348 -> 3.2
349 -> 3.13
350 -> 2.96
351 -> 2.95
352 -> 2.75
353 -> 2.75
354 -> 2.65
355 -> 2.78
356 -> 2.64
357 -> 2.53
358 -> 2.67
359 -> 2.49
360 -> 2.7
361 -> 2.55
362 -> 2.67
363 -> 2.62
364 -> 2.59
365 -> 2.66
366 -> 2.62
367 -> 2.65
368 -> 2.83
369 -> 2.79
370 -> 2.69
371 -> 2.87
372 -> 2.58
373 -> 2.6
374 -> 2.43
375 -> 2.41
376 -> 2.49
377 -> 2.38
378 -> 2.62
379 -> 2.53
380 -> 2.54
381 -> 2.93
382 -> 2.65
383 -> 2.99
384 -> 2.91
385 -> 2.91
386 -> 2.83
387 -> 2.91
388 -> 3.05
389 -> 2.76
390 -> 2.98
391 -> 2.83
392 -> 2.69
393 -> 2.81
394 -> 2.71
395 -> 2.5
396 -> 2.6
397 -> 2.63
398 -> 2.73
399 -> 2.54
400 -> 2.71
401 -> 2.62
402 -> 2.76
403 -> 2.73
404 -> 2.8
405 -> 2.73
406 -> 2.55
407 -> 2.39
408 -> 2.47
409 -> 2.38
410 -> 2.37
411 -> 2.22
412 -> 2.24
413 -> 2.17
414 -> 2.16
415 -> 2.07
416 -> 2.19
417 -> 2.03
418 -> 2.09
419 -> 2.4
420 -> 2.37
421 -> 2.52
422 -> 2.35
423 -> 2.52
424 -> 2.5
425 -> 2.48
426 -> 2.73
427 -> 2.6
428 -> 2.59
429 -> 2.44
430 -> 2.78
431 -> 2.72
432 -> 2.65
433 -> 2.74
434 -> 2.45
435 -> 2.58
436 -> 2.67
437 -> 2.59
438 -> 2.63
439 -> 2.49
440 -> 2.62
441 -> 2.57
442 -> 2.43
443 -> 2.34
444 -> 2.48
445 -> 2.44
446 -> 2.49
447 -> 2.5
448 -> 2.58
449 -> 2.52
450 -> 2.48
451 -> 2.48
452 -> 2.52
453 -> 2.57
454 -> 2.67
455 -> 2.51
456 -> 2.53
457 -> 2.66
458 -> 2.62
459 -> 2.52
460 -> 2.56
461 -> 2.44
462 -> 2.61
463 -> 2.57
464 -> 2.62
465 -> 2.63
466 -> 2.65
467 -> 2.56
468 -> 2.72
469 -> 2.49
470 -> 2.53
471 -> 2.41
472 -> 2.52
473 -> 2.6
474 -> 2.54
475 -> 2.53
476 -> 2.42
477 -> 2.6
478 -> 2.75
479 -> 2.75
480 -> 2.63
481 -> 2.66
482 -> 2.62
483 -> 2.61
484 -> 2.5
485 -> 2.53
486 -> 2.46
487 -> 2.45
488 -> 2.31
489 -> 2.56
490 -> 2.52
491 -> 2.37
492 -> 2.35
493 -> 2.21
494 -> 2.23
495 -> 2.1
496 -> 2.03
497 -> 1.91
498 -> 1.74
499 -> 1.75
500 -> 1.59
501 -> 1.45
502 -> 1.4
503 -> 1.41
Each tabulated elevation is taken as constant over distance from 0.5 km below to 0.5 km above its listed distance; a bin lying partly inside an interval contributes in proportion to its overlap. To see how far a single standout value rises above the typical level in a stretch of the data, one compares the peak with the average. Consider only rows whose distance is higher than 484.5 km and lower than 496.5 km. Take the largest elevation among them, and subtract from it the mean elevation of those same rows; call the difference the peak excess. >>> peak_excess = 0.22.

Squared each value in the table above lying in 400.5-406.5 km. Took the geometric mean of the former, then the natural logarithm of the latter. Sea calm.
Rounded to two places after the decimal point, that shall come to 1.98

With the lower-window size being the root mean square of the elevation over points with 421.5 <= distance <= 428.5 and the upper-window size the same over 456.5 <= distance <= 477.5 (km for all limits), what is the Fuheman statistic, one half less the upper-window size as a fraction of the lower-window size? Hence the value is -0.51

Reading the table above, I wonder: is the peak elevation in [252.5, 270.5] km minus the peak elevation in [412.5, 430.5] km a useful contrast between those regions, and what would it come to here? 1.1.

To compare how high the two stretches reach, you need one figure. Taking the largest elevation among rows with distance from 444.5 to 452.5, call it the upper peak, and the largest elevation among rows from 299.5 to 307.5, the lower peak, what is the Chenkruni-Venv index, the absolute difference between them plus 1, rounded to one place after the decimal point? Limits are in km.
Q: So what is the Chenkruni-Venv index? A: 2.1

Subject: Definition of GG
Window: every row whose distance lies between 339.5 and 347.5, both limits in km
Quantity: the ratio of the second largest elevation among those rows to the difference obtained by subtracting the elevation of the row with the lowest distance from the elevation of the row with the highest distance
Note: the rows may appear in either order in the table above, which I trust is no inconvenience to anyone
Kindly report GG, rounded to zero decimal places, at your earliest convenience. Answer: -12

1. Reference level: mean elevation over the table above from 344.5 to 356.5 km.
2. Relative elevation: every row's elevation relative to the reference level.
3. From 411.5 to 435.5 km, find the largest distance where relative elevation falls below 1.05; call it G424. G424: 435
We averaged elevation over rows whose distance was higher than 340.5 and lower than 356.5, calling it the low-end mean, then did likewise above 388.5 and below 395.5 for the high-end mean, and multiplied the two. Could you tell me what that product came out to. 8.4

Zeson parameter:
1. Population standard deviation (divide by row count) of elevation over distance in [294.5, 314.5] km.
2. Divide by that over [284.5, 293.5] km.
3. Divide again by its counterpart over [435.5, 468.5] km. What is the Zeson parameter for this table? 12.8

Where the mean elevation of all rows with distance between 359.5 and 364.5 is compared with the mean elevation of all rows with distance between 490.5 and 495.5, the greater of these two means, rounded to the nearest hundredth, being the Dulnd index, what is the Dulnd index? 2.63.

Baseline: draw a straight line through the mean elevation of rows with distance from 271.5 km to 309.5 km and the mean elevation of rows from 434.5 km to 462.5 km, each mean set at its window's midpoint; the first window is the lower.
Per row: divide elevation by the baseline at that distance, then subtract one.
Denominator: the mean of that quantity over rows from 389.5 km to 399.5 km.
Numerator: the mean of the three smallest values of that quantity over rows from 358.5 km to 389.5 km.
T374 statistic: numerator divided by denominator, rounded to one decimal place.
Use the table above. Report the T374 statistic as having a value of 2.8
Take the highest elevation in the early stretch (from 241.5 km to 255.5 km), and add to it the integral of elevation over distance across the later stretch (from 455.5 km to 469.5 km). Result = 39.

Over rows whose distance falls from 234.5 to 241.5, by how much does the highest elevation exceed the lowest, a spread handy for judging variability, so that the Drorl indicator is 0.52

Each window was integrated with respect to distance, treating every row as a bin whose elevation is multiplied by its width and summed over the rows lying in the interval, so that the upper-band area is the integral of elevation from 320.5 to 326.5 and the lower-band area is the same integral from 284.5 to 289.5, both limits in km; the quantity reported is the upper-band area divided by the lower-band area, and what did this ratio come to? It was 1.16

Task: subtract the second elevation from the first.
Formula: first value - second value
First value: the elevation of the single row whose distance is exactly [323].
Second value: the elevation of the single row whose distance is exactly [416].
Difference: 1.2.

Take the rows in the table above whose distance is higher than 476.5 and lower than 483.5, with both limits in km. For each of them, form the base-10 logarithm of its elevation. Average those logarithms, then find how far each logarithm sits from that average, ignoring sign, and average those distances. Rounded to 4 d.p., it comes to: 0.0084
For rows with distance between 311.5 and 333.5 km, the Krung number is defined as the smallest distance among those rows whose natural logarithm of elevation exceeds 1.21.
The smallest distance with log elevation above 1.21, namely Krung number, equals 312 km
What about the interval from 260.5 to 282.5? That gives 261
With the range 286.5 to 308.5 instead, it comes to 287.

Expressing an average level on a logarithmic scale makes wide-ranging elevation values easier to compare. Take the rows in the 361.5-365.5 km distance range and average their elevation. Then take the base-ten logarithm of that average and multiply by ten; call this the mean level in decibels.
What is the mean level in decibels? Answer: 4.21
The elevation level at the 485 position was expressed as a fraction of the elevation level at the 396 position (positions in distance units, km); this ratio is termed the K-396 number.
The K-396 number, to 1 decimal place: 1.0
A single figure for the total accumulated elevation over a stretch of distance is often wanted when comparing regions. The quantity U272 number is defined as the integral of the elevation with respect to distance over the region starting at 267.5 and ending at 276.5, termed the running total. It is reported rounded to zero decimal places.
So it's 34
